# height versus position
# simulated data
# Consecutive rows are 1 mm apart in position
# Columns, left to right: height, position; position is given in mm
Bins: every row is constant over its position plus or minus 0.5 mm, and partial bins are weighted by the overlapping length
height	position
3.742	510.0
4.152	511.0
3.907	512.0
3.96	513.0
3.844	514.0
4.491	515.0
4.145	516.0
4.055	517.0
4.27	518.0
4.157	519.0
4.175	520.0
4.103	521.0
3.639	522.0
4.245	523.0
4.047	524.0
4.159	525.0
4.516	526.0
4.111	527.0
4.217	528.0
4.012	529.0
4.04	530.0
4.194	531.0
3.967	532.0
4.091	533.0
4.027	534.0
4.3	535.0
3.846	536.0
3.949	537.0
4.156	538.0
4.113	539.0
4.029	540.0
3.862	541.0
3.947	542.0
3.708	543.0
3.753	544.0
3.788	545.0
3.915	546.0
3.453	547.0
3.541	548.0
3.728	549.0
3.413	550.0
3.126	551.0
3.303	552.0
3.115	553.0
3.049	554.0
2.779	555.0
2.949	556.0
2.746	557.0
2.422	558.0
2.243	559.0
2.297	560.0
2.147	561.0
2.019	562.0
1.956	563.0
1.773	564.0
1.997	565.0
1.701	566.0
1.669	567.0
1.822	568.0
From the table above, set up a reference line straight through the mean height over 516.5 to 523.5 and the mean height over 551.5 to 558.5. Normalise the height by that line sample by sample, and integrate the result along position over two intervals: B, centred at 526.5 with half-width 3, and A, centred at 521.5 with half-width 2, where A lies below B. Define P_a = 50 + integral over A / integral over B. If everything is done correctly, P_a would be 50.6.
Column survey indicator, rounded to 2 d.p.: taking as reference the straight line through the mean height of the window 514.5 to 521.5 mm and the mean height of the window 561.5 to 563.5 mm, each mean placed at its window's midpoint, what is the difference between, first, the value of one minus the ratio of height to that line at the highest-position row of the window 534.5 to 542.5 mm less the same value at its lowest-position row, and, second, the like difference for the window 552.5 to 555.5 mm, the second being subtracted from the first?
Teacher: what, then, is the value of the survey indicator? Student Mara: -0.12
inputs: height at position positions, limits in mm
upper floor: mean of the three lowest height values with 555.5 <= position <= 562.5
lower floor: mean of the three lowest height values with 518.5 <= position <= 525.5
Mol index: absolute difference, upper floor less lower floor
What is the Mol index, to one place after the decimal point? 1.8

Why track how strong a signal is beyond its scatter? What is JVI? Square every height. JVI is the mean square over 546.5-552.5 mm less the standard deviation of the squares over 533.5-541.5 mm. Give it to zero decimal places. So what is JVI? 11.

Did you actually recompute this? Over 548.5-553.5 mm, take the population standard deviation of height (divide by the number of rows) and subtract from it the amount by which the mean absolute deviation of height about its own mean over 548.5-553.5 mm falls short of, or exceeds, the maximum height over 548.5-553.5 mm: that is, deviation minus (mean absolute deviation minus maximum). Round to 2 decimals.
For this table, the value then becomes 3.77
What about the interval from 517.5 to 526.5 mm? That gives 4.59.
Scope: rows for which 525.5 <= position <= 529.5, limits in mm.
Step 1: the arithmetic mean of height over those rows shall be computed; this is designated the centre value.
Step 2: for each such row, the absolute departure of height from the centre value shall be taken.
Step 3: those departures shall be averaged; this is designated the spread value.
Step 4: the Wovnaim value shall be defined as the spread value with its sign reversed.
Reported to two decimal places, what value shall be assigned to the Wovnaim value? -0.15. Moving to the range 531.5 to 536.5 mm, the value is -0.12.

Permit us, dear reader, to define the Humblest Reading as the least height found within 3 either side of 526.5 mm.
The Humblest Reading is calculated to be 4.012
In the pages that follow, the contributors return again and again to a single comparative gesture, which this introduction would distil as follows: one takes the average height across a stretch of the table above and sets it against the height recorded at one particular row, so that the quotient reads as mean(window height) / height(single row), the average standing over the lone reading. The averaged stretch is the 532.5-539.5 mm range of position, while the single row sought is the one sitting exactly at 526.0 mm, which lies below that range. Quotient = 0.90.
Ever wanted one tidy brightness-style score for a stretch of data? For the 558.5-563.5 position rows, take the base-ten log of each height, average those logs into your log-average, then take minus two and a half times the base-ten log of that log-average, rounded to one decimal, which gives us 1.2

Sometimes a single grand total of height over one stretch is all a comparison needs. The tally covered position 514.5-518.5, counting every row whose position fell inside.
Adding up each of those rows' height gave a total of 17.0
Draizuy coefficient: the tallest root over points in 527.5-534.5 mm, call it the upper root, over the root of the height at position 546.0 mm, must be 1.04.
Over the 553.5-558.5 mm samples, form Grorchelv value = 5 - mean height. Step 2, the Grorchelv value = 2.2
